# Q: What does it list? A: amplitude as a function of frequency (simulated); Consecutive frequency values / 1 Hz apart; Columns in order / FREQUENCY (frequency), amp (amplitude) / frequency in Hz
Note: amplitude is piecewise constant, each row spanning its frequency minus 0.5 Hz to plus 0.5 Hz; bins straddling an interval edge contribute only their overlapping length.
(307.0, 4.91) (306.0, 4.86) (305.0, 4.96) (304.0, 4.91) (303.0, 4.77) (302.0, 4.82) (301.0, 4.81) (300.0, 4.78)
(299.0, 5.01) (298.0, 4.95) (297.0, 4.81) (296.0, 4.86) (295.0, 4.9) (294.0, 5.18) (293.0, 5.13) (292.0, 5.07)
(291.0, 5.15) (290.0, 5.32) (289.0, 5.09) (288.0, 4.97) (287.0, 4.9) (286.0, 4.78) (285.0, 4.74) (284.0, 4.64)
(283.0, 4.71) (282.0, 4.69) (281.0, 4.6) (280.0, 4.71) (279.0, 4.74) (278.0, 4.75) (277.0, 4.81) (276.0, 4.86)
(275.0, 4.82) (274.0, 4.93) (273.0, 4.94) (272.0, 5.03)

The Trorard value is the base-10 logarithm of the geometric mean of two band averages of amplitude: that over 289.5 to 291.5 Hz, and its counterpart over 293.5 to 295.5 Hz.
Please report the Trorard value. 0.711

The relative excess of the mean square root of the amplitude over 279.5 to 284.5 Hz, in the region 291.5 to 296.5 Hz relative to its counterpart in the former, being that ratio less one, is 0.038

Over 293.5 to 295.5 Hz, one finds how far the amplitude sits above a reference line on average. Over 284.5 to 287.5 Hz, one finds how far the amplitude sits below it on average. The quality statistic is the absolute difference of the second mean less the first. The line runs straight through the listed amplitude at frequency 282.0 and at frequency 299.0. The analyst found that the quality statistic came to 0.16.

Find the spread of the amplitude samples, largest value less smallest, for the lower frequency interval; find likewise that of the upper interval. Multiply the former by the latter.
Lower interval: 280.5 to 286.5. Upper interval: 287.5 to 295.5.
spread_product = 0.076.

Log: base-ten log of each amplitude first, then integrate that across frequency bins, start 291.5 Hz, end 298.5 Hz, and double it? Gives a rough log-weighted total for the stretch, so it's 9.77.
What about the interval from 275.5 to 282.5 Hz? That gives 9.46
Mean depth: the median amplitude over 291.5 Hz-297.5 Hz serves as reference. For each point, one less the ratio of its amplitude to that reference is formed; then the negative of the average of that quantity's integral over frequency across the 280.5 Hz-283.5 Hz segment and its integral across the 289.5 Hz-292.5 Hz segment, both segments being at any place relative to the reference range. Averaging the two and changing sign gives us -0.037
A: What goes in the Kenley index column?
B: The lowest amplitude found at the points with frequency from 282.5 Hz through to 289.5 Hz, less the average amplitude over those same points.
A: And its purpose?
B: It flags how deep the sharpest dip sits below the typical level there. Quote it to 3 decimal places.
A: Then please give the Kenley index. -0.193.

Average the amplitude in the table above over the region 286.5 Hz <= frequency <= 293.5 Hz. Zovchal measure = 5.09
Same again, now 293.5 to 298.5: 4.94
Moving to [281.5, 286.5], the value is 4.71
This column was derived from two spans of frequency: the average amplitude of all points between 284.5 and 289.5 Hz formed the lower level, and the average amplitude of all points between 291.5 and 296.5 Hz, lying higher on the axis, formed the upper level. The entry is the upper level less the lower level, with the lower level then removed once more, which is -4.8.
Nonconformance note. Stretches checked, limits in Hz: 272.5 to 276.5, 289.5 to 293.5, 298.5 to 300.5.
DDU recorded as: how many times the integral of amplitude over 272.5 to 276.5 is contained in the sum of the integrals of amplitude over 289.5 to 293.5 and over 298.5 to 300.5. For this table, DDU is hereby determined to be 1.56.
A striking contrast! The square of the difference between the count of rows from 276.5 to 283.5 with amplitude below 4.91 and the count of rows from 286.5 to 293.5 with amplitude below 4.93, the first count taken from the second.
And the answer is 36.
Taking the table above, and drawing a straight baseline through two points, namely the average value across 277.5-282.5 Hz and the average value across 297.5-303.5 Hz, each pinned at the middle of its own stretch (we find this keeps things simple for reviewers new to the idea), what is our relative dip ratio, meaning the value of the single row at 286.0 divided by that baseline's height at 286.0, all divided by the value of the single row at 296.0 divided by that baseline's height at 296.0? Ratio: 1.000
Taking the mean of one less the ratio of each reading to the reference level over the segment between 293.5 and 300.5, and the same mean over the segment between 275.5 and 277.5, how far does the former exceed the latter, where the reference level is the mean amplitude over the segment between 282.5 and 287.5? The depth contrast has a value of -0.019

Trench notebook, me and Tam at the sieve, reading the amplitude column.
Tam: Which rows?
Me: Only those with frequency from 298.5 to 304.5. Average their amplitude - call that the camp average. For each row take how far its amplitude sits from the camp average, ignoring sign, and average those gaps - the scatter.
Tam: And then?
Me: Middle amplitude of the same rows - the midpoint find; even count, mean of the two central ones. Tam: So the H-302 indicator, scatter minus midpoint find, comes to -4.74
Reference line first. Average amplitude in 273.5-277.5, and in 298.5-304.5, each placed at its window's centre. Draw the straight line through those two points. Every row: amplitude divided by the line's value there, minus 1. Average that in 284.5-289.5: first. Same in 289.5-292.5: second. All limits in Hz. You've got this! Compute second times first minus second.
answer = -0.067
